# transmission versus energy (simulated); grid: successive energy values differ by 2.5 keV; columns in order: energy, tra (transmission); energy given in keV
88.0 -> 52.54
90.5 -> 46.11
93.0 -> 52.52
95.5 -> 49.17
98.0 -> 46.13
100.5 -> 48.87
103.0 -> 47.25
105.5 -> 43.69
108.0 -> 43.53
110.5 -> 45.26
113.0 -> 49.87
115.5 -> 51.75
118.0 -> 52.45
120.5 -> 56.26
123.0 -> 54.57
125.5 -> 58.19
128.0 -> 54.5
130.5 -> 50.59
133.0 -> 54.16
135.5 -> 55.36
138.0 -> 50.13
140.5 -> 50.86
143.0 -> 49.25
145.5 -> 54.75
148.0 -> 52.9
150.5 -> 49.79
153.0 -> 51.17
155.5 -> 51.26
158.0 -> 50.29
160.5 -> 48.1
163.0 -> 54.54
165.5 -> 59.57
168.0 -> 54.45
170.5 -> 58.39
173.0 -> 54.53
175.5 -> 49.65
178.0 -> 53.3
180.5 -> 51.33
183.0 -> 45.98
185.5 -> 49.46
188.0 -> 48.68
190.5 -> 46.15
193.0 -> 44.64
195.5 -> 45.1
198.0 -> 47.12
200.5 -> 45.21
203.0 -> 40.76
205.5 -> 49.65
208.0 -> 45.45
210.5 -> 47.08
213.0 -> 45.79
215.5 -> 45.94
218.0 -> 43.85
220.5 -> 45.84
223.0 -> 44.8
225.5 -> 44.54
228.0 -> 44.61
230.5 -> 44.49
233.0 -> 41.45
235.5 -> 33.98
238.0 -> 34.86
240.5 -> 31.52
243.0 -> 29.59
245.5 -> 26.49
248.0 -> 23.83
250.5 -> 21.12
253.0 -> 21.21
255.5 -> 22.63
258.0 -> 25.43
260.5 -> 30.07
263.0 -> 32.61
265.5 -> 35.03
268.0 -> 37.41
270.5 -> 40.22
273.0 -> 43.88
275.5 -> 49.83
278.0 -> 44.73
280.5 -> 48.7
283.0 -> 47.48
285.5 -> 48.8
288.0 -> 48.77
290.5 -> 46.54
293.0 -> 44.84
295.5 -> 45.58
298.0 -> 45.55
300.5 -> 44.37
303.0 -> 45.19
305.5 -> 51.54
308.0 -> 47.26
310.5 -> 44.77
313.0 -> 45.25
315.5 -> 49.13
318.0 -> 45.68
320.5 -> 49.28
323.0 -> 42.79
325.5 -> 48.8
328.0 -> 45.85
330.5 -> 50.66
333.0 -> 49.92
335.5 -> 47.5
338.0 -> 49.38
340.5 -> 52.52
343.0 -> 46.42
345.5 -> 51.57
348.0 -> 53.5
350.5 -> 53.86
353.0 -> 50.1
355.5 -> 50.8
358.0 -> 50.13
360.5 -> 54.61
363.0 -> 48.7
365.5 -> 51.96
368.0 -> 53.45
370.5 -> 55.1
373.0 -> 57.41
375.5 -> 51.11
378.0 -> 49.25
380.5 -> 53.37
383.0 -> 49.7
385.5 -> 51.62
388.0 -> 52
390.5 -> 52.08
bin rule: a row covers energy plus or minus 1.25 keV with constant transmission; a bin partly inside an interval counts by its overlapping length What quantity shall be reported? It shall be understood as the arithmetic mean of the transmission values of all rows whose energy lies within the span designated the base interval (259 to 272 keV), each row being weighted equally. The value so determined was 35.1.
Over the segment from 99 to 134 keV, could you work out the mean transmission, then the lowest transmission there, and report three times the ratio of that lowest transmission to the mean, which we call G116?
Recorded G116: 2.57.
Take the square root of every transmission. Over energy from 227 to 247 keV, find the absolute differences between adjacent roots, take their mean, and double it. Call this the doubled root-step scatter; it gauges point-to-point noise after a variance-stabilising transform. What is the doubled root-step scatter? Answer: 0.481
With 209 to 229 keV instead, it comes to 0.146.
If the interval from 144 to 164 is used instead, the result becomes 0.320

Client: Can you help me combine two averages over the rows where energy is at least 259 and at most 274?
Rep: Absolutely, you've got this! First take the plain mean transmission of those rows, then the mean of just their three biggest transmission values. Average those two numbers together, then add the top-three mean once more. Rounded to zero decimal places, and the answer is 79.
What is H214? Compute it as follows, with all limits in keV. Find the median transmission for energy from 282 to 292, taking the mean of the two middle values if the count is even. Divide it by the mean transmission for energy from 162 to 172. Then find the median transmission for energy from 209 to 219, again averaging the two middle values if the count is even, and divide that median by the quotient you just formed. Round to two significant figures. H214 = 54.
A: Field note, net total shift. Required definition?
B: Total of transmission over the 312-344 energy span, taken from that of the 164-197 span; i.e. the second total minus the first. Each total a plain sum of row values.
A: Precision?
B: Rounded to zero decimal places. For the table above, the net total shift 38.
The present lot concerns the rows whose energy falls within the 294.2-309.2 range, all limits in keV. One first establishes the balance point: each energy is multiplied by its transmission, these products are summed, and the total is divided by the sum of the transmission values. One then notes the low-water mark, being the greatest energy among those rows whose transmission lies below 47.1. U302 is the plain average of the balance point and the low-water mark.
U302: 302.4 keV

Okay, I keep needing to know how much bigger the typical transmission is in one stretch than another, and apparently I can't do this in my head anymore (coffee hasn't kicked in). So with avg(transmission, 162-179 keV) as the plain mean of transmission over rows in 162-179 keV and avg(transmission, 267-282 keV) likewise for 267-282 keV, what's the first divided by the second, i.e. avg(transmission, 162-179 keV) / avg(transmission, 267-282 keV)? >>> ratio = 1.24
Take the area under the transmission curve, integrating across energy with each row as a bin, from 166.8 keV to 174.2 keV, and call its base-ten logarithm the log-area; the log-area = 2.62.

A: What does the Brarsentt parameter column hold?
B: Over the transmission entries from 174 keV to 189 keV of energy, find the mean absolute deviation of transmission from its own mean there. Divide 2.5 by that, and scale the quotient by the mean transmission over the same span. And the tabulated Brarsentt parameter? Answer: 72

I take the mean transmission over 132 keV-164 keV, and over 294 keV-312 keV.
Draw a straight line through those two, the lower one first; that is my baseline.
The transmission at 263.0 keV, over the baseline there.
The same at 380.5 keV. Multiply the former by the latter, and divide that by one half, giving 1.7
